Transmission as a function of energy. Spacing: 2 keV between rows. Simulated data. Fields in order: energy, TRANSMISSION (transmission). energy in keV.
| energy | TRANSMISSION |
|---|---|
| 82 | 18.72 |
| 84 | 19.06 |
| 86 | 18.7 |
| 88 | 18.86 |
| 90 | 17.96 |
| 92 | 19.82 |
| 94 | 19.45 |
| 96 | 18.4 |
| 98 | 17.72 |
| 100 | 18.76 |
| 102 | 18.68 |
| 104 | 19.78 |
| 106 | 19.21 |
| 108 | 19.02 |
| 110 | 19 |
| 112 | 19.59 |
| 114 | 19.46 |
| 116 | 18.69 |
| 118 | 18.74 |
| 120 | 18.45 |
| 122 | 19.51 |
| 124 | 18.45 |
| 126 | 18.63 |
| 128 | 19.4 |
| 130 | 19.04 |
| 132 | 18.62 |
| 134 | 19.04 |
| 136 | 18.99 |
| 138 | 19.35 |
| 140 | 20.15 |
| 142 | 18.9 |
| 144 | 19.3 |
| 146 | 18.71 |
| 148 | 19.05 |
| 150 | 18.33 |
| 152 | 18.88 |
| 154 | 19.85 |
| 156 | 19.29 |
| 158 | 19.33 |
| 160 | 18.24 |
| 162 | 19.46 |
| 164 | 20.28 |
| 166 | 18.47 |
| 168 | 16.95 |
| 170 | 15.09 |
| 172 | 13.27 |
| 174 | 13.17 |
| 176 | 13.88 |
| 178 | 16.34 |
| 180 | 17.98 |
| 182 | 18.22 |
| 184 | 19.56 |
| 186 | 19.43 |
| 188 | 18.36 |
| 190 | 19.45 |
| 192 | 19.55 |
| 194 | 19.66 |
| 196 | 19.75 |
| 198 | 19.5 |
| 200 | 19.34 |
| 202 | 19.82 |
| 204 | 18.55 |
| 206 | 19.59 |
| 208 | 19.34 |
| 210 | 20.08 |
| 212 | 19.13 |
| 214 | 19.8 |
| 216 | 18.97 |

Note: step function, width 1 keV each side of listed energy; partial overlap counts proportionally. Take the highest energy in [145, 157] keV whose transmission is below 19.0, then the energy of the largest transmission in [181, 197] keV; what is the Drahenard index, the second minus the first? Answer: 44 keV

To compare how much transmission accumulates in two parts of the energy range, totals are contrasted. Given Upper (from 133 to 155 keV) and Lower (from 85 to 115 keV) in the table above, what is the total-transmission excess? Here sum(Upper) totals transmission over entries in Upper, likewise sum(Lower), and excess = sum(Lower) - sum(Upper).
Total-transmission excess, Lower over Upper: 74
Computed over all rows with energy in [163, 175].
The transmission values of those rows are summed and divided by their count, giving 16.2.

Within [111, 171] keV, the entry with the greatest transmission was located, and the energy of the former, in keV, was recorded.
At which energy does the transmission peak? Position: 164 keV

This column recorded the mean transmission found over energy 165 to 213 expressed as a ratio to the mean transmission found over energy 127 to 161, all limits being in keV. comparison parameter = 0.948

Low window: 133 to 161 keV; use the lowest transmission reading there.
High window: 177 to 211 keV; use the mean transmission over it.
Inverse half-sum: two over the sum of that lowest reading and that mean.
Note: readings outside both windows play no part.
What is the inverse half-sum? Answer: 0.0536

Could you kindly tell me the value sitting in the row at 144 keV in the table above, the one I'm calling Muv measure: 19.3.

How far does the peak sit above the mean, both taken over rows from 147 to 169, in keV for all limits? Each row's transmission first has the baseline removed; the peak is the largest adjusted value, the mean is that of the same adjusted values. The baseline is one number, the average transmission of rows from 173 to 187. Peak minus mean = 1.36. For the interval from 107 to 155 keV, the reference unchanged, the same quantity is 1.10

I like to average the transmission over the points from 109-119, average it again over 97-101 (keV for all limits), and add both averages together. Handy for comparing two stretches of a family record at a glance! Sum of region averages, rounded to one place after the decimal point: 37.3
